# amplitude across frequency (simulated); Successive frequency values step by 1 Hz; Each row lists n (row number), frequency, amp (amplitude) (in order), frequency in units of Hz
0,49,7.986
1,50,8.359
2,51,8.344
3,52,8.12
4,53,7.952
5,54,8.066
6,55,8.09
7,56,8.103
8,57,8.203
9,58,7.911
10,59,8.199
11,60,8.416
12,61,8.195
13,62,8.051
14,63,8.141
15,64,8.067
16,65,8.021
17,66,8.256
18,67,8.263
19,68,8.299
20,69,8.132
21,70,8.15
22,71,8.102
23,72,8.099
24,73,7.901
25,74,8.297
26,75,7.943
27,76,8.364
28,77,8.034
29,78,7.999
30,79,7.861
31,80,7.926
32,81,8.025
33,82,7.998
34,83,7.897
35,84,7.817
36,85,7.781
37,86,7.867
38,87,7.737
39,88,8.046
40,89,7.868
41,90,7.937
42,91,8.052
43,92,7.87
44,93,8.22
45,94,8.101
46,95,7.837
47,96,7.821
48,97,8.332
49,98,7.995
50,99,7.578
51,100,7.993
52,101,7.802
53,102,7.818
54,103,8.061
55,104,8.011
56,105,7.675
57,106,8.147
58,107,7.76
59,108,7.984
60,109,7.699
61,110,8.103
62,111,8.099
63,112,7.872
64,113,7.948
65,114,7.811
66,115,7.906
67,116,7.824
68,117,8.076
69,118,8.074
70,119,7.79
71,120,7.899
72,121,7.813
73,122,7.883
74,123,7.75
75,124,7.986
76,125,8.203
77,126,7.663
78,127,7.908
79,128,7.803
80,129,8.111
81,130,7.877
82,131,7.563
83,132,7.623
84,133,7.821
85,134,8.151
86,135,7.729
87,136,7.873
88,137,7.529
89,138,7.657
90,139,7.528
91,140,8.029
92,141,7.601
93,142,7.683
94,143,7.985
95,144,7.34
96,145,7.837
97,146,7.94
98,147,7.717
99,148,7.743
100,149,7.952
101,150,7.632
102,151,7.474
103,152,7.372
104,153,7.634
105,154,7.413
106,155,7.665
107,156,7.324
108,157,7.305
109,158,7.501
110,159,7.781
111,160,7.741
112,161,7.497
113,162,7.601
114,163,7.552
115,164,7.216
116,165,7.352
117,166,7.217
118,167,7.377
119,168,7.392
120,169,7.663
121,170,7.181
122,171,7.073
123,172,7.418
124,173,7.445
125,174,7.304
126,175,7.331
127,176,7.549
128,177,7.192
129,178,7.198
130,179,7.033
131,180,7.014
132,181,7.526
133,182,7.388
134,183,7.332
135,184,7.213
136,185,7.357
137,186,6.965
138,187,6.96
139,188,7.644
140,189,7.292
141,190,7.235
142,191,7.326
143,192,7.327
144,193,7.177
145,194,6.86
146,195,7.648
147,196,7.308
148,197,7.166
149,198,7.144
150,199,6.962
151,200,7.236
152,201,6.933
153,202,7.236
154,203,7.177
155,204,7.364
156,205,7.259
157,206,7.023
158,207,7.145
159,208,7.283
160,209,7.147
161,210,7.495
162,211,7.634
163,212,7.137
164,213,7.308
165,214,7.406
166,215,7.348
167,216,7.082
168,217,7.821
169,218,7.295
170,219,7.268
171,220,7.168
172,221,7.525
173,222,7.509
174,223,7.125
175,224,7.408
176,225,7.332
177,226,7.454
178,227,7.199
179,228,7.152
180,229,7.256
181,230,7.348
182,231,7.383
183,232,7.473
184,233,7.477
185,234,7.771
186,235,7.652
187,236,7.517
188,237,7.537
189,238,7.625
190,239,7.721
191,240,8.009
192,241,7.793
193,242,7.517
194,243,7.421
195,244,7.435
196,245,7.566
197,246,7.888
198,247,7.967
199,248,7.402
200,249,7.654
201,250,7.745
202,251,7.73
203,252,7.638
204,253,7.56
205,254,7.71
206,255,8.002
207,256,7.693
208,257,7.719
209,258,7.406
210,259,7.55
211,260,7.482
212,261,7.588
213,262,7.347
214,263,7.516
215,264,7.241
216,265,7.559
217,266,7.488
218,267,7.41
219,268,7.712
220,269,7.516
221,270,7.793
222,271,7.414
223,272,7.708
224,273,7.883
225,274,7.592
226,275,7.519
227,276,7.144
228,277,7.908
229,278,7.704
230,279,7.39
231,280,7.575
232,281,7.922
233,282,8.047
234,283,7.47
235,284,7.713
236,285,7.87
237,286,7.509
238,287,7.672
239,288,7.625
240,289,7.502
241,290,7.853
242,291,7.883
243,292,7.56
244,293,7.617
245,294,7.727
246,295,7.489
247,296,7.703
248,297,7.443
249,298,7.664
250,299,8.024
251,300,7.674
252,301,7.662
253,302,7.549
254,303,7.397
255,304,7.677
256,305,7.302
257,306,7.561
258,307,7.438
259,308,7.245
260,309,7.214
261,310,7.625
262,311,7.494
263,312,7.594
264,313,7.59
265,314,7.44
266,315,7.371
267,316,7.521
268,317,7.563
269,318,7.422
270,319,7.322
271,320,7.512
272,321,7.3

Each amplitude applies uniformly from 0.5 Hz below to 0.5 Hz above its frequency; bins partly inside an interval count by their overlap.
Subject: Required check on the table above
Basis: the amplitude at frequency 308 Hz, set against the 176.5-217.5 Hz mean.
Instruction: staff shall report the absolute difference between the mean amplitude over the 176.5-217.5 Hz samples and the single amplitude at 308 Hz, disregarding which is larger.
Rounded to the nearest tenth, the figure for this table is 0.0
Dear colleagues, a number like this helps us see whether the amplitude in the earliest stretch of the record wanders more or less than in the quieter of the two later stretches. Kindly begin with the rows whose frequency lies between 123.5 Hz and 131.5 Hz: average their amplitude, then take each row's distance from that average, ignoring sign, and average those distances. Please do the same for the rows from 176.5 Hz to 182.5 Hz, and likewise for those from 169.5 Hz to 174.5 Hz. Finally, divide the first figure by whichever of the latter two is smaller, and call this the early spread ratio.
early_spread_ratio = 1.29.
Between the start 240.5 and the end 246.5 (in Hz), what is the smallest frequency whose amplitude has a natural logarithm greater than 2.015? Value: 241 Hz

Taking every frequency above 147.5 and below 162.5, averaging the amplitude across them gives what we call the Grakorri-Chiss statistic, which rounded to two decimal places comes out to 7.58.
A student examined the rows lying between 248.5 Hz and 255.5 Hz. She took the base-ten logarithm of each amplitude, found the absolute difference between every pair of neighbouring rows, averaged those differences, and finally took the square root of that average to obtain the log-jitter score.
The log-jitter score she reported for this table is 0.082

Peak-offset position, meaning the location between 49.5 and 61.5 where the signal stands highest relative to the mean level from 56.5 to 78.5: 60 Hz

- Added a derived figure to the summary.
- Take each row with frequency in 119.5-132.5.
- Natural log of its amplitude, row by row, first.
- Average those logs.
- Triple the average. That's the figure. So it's 6.18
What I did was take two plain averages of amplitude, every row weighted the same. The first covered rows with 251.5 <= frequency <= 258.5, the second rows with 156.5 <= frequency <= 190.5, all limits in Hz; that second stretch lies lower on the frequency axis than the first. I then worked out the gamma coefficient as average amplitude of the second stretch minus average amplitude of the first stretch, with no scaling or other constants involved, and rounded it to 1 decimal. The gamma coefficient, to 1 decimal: -0.3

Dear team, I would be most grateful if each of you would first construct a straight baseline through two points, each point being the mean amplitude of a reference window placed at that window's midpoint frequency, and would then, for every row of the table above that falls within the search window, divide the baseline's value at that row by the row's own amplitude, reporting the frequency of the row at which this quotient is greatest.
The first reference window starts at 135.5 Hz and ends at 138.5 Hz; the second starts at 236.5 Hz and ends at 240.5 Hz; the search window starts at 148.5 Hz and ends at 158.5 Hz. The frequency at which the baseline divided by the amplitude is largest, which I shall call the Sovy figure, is 157 Hz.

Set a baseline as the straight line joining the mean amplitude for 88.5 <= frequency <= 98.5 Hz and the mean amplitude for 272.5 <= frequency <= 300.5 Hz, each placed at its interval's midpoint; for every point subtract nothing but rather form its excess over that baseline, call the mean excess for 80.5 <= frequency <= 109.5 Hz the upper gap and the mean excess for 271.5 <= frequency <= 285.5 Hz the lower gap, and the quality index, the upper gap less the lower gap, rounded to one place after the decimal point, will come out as -0.1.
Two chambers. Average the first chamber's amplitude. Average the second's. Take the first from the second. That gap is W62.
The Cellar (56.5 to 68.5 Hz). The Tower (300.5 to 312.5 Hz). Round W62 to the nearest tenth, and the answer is -0.7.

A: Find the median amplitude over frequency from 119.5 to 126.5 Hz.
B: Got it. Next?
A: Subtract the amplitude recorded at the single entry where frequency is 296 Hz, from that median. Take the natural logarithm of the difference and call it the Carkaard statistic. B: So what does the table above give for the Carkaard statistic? -1.7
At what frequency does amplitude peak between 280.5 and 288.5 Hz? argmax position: 282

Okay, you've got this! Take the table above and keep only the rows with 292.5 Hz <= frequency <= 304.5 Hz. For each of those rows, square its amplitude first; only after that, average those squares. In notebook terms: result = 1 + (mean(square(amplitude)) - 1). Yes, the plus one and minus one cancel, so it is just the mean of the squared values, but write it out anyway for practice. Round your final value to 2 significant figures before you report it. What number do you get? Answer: 58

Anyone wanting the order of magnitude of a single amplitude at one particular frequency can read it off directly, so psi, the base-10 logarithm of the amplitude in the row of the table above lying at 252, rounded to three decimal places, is 0.883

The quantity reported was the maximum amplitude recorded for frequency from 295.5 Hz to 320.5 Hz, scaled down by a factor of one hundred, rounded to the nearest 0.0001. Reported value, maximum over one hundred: 0.0802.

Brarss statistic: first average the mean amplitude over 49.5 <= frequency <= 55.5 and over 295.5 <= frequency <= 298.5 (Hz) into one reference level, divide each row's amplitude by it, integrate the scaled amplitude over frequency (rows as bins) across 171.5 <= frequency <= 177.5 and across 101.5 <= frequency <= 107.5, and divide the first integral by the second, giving 0.93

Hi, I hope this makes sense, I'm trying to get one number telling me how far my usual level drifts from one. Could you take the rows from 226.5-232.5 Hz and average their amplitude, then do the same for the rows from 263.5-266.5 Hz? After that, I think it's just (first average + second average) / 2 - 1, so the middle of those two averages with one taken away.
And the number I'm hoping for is 6.37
